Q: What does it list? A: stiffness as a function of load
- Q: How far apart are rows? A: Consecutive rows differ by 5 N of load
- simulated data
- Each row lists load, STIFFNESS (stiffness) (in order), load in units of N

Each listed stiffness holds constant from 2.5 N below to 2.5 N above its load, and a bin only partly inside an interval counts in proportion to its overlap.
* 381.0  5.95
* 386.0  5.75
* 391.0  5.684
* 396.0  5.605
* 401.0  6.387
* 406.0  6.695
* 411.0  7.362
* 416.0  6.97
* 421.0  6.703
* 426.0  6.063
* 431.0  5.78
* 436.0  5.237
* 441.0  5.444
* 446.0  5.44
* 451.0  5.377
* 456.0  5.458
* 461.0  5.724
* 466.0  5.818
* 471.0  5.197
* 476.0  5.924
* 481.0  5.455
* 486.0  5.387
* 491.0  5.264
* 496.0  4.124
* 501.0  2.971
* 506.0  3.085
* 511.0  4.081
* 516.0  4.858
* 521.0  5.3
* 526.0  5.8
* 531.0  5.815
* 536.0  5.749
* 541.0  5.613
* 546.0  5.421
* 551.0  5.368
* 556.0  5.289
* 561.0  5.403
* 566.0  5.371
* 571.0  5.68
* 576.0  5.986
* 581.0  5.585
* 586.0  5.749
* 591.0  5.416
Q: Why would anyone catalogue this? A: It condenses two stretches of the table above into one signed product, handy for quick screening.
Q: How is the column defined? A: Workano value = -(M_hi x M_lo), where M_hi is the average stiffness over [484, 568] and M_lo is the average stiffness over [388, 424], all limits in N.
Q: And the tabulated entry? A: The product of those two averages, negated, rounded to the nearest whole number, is -32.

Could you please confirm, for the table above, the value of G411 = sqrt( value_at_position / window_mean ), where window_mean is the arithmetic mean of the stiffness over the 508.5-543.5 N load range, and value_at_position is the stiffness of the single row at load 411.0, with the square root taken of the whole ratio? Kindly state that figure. 1.18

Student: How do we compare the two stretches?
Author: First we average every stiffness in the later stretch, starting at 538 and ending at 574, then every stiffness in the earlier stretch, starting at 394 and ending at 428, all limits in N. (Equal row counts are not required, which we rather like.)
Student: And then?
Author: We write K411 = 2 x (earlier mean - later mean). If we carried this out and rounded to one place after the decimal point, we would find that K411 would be 2.2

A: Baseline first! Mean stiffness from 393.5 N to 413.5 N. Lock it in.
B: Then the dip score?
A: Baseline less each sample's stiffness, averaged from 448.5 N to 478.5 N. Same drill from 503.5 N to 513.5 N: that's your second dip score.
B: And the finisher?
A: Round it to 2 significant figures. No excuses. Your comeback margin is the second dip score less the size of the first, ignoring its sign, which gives 2.0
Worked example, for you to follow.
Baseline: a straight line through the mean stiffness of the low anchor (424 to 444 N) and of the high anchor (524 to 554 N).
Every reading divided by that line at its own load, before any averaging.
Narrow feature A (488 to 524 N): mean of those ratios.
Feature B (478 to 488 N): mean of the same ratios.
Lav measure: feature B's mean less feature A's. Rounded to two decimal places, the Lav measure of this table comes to 0.21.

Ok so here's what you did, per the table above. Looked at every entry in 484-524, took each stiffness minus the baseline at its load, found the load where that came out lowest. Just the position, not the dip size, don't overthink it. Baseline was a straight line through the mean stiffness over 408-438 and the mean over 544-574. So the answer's 501.0 N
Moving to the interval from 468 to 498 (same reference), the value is 496.0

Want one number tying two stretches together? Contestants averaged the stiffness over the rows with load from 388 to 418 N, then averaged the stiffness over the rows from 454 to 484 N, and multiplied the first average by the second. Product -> 36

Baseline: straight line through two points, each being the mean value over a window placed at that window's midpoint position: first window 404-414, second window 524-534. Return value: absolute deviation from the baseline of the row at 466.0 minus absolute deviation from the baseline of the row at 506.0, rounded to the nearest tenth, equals -2.3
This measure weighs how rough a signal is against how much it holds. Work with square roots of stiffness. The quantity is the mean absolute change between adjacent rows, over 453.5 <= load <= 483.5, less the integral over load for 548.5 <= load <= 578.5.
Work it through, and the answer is -70.4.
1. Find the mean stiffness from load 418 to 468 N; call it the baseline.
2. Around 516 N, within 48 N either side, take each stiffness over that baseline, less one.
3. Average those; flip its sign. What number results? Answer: 0.11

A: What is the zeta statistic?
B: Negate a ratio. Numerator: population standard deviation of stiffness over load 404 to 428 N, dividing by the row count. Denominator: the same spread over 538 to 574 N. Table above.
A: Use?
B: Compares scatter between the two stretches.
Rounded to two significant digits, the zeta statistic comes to -3.2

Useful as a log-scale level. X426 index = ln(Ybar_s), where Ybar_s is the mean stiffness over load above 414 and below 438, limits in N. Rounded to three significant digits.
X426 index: 1.82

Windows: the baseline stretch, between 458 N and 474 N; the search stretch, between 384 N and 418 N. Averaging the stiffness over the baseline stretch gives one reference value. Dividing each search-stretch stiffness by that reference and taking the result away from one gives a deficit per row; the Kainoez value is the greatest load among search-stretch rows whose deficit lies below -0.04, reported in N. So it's 416.0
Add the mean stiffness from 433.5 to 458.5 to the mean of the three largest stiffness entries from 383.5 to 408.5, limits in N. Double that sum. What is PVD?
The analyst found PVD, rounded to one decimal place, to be 23.3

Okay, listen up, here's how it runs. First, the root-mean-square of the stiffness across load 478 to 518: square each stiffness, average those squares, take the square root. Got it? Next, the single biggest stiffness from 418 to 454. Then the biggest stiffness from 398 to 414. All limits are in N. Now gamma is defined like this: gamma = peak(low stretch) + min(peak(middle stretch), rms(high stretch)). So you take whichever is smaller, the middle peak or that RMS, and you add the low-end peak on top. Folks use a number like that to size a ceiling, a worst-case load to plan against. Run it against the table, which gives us 11.9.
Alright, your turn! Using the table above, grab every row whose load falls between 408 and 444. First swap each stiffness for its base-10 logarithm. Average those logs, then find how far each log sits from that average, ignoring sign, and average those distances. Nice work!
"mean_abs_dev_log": 0.047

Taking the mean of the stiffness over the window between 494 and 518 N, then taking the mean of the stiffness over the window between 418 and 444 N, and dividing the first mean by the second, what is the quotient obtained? 0.65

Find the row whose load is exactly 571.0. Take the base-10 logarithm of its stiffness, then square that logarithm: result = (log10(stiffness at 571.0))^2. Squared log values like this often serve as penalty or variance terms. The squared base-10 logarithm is 0.569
